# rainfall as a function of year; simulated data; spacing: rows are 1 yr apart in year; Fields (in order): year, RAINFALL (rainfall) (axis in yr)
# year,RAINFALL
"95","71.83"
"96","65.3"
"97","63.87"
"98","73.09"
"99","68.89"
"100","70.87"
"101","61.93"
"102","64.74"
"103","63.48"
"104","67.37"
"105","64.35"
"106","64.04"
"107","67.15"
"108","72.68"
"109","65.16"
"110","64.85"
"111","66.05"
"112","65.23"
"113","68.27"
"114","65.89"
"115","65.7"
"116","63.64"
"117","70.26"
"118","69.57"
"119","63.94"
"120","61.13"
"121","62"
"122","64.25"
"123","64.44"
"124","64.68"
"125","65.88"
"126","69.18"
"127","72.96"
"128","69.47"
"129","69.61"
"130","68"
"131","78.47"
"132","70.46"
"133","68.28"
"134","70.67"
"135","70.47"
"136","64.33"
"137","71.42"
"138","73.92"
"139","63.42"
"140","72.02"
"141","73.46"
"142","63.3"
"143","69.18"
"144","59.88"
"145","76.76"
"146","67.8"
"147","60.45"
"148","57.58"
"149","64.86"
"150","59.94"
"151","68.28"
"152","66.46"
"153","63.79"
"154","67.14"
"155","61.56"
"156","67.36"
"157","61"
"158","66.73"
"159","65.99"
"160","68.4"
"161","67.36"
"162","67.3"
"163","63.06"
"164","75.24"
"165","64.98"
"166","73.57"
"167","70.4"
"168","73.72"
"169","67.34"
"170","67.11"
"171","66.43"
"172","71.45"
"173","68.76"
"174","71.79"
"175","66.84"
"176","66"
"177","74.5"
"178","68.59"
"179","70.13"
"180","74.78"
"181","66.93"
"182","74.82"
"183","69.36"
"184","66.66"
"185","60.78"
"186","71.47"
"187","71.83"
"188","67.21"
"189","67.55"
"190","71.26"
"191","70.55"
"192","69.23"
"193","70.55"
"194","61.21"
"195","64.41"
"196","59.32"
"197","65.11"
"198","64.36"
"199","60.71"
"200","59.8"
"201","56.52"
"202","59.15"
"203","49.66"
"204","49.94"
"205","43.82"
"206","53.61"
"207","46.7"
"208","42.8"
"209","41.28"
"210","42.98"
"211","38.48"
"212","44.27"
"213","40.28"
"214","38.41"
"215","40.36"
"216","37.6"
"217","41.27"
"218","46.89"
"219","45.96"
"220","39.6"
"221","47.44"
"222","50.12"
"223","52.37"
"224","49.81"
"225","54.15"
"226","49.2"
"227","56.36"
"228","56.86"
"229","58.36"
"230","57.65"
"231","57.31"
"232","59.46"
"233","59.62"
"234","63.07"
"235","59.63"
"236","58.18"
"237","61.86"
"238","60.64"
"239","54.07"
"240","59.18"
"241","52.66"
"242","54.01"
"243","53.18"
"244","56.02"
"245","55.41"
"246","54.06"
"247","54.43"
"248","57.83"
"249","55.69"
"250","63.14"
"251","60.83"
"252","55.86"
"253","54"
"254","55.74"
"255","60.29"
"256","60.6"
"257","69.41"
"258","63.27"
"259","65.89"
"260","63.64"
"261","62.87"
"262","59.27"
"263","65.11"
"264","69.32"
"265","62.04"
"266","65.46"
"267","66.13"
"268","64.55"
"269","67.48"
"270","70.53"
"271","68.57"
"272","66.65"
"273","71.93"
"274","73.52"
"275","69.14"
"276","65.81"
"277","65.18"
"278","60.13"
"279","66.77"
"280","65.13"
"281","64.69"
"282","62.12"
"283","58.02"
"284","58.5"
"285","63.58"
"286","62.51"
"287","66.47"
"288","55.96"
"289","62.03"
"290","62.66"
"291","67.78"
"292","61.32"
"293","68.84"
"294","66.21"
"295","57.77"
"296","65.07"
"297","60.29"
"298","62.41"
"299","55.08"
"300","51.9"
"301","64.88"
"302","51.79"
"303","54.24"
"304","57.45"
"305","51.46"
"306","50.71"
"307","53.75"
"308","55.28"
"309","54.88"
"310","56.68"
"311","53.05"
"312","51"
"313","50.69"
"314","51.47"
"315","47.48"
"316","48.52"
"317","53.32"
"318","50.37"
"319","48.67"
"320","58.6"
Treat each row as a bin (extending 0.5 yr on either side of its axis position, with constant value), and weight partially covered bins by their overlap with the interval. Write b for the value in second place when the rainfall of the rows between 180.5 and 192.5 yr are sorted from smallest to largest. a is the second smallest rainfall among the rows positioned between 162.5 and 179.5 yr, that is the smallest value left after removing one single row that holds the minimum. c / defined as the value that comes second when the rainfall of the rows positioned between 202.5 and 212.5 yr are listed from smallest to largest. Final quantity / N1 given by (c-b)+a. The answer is 40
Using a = 64.98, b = 66.66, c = 41.28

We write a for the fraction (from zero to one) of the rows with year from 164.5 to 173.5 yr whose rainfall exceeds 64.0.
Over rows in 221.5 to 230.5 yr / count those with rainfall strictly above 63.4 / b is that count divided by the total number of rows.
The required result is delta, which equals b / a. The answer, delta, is 0.0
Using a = 1.00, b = 0.00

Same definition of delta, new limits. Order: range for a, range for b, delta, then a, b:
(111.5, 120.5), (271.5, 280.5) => 1.3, 0.67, 0.89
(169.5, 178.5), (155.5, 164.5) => 0.8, 1.00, 0.78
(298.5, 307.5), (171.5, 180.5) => 9.0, 0.11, 1.00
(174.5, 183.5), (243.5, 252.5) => 0.0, 1.00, 0.00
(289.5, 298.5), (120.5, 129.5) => 2.0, 0.44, 0.89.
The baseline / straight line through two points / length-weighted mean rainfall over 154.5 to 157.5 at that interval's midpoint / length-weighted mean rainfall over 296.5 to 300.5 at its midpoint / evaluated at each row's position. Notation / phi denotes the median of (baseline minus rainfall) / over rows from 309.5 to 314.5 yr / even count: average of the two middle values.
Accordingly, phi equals 5.3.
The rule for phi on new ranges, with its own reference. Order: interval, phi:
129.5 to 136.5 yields -6.2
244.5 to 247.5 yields 5.1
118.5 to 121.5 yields 2.8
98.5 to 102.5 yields -1.2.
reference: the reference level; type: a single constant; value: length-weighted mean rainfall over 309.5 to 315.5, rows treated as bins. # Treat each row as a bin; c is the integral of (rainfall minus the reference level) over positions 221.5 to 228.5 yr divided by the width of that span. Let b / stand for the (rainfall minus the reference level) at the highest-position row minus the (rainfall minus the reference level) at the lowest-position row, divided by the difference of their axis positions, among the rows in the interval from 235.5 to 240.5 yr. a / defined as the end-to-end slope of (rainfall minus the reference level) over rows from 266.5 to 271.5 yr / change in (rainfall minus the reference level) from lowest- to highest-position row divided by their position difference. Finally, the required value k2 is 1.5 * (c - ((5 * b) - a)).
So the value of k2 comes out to 0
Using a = 0.6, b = 0.25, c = 1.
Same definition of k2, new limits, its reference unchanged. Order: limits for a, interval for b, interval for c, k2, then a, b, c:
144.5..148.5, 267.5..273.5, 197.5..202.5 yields -8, -6.4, 1.48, 8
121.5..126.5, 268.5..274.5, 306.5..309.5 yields -3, 1.2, 1.21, 3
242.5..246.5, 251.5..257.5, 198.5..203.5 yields -12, 0.3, 2.71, 5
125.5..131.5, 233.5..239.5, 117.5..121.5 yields 35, 1.9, -1.80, 12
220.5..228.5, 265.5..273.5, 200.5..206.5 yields -4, 1.3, 0.92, 0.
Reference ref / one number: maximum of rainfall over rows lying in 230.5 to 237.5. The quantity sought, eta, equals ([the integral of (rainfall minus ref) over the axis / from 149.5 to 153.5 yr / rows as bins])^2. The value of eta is 38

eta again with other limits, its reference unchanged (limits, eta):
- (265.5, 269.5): 129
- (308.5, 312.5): 1345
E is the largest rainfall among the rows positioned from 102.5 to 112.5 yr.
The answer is 72.68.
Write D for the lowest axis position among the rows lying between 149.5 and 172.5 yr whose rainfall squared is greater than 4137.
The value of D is 151 yr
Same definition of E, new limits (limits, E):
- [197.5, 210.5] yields 64.36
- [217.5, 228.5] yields 56.86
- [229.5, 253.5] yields 63.14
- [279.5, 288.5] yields 66.47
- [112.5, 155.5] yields 78.47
